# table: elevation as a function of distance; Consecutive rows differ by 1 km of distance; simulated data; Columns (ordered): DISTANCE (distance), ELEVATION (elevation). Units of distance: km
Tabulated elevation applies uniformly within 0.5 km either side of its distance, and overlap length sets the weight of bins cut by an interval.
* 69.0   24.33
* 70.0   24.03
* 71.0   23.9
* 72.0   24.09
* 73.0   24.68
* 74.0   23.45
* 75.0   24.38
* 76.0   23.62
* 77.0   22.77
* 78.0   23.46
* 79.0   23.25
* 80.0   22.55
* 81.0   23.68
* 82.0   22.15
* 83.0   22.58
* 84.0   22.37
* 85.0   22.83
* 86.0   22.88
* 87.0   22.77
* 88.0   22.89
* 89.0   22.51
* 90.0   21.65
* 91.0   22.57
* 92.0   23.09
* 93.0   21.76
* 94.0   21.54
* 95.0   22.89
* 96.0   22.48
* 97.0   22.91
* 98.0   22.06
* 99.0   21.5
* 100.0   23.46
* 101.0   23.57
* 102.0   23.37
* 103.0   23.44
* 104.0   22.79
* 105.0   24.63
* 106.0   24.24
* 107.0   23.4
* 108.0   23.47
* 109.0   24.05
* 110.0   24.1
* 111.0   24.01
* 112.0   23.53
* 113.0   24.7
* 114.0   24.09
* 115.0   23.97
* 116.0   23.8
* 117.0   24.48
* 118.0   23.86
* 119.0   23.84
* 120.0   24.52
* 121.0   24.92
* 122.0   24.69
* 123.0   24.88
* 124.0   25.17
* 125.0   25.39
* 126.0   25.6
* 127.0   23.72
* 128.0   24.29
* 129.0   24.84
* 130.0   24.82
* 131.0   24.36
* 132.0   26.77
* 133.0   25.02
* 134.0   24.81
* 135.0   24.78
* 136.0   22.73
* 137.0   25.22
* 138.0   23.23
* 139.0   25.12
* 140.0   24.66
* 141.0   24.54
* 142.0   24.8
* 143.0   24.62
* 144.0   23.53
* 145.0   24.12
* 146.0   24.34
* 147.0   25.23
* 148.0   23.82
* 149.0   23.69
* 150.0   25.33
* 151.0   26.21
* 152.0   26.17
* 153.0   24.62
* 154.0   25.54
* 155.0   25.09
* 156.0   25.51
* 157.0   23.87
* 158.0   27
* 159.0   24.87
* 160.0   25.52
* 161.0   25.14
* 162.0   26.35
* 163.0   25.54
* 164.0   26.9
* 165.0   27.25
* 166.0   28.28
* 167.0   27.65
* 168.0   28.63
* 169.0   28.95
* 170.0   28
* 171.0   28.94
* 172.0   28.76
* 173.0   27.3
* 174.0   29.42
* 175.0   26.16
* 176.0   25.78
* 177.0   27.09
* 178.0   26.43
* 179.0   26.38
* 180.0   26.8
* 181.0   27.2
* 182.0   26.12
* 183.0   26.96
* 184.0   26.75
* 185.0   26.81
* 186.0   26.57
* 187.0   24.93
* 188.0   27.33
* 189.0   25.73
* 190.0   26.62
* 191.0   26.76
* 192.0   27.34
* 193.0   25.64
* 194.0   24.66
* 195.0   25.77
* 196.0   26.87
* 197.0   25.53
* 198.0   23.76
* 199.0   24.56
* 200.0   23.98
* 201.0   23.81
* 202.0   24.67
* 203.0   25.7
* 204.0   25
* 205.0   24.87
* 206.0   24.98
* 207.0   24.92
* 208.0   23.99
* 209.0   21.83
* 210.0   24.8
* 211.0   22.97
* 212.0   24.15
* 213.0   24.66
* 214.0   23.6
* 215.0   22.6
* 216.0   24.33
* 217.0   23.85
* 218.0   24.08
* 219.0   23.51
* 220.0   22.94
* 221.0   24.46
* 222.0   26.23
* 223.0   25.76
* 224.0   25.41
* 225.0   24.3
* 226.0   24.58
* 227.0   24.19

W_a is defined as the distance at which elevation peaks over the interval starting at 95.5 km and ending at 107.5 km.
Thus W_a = 105.0 km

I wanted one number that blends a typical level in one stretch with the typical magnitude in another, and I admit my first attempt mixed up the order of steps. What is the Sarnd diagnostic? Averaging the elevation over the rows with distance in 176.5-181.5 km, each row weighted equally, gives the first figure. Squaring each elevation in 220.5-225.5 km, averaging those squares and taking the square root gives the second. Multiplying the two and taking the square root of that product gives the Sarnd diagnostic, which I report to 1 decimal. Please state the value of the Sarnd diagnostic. 26.0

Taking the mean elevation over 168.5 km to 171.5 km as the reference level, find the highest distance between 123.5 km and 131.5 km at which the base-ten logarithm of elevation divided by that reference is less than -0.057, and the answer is 131.0 km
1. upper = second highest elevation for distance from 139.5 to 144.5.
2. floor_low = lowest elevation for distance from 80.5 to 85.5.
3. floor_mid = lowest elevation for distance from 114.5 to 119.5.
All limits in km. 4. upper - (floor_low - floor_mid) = 26.3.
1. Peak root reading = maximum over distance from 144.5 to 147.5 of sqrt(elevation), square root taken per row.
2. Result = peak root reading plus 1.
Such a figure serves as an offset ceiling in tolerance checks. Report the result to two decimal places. 6.02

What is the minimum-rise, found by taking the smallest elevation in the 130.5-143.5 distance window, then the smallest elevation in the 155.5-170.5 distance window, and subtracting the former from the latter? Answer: 1.14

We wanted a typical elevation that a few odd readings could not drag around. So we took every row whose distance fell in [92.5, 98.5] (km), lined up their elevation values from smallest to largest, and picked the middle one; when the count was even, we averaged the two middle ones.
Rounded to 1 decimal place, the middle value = 22.3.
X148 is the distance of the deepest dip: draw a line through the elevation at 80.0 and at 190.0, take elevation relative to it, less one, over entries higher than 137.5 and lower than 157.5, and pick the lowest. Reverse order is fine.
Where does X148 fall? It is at 157.0 km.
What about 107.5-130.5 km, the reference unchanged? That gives 127.0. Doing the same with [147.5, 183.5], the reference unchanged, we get 157.0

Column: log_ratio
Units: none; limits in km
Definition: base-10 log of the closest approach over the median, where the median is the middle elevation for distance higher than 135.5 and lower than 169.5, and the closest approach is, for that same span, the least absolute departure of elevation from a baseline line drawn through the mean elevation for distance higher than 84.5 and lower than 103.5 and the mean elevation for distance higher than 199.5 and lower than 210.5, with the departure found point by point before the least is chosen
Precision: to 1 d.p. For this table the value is -2.4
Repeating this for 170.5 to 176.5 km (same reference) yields -1.2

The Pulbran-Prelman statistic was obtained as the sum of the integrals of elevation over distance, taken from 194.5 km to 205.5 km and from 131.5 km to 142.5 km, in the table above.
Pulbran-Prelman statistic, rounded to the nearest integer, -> 546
